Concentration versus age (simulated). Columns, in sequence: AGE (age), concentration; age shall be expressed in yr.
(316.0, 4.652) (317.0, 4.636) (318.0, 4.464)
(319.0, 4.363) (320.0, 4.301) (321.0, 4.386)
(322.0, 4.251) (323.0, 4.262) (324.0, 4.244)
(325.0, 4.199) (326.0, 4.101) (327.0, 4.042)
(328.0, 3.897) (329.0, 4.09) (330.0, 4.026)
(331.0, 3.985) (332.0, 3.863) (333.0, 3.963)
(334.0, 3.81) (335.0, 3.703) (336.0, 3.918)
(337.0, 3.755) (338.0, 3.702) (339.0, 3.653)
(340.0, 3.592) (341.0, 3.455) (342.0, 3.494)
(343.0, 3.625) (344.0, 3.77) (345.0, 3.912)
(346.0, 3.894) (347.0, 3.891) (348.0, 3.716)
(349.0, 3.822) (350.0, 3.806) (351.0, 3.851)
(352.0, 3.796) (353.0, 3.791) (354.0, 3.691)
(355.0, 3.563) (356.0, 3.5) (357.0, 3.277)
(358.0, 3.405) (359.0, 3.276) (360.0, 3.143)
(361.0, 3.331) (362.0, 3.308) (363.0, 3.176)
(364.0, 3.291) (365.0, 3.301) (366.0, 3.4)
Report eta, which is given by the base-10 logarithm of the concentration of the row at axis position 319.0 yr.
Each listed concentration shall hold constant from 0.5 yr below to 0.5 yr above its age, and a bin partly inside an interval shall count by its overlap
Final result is 0.64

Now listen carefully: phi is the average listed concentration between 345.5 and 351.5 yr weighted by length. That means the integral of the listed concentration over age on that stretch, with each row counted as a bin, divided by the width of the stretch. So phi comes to 3.8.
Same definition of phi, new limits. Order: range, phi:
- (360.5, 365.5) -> 3.3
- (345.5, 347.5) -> 3.9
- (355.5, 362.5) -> 3.3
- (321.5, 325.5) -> 4.2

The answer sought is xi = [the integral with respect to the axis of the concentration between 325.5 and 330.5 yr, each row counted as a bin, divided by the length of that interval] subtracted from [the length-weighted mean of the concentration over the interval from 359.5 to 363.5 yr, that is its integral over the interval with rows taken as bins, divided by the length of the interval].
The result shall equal -0.8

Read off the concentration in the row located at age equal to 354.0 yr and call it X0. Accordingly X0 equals 3.691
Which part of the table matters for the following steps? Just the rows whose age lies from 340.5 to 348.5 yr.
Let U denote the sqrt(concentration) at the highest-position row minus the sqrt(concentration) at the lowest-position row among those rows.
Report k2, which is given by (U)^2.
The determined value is 0.0048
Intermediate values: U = 0.069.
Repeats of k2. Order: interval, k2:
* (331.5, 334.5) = 0.0002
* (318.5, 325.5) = 0.0016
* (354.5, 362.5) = 0.0047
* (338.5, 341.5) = 0.0028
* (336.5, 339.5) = 0.0007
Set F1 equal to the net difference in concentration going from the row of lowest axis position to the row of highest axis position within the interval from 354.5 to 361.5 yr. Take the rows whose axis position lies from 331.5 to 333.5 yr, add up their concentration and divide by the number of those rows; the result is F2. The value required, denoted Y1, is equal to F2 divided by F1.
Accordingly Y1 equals -17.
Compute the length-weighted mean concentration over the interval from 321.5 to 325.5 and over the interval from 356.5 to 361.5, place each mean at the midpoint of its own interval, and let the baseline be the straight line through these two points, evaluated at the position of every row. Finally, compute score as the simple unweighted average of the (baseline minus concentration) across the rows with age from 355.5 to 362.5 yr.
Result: -0.03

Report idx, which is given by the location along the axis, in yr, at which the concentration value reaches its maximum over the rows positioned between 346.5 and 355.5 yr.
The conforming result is 347.0 yr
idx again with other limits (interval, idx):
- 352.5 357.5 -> 353.0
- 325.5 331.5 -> 326.0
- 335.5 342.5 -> 336.0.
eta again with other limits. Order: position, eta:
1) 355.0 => 0.55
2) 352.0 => 0.58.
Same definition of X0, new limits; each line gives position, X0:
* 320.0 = 4.301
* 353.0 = 3.791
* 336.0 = 3.918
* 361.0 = 3.331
